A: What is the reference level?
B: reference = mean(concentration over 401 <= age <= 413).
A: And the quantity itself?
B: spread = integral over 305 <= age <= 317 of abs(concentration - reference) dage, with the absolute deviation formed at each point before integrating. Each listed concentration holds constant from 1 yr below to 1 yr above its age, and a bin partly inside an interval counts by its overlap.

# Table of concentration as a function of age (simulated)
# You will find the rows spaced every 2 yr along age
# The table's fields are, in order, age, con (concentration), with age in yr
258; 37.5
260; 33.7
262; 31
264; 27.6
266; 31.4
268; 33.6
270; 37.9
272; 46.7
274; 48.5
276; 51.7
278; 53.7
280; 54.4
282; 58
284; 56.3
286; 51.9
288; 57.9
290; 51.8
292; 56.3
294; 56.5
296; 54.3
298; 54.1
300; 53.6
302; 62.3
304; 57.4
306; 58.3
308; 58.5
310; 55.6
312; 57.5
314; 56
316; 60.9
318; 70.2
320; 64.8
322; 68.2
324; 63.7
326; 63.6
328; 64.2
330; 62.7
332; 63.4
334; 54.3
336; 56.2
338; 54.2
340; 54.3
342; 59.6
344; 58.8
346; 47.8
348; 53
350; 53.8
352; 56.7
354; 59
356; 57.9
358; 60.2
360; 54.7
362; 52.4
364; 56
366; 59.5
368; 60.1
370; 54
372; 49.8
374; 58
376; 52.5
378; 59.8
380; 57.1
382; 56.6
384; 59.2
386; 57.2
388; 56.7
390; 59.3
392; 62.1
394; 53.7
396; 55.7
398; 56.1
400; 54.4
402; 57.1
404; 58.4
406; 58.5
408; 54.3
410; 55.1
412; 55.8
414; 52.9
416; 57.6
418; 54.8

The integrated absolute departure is 21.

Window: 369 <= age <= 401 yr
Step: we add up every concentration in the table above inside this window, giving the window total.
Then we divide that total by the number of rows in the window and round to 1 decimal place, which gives 56.4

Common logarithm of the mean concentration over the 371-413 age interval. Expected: 1.75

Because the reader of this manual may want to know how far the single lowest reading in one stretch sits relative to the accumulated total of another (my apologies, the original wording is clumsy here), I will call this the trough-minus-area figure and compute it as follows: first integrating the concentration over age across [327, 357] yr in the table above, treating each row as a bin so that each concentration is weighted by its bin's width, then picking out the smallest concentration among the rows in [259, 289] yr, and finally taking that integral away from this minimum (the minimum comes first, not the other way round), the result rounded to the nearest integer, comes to -1684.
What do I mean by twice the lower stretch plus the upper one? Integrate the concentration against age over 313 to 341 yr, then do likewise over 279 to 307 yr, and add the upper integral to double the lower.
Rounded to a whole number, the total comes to 4846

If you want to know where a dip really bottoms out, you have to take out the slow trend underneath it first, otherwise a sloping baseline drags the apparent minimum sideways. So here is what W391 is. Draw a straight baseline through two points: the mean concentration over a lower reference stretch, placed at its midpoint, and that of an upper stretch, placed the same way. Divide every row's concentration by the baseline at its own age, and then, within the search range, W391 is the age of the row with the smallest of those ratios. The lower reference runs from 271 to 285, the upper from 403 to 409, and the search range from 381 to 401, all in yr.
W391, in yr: 394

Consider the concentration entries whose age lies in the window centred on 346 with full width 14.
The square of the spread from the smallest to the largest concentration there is 139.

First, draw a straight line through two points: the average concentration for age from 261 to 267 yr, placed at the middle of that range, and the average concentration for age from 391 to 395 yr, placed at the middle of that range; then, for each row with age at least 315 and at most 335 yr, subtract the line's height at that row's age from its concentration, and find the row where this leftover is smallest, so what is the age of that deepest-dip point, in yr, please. 334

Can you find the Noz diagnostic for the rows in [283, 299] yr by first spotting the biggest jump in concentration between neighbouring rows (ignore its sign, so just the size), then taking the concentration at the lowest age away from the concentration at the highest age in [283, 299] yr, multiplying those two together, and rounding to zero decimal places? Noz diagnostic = -13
